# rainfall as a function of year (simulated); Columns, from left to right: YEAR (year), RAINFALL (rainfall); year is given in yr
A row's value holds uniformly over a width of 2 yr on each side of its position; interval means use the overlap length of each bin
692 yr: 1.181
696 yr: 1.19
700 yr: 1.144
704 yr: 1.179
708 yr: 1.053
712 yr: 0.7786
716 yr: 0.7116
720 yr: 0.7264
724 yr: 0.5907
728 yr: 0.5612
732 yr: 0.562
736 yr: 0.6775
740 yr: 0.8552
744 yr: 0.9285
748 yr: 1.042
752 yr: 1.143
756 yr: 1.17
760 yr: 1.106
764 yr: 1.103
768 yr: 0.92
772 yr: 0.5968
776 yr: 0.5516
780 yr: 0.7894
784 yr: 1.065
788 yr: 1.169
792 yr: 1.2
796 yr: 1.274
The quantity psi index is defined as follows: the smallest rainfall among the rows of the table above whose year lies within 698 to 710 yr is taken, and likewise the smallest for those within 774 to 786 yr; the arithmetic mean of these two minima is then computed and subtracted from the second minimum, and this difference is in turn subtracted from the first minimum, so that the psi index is 1.30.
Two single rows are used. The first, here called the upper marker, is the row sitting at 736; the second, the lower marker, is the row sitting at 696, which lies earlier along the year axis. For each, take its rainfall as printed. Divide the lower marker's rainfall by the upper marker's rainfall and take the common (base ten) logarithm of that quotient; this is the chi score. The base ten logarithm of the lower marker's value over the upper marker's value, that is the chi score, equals 0.24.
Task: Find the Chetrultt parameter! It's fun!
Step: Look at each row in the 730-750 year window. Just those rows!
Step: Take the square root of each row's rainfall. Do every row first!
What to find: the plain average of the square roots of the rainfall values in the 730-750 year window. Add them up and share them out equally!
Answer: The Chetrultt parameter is 0.90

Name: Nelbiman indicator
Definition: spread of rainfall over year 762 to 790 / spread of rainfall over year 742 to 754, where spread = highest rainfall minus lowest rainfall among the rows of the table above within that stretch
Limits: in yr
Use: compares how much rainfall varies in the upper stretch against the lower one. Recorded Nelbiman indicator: 2.9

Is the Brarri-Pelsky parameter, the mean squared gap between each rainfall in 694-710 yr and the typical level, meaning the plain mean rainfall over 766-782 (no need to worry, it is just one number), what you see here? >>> 0.19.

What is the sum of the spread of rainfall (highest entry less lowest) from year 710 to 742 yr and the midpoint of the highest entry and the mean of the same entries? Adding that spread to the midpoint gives 1.06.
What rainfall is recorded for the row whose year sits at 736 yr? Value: 0.6775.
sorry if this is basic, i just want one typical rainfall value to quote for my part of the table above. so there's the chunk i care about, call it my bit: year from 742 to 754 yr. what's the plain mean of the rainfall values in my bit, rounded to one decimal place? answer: 1.0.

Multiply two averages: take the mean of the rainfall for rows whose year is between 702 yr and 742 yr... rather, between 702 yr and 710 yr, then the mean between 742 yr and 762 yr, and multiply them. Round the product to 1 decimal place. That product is 1.2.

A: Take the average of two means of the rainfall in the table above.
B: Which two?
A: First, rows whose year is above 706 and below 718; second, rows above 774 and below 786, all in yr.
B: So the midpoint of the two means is 0.82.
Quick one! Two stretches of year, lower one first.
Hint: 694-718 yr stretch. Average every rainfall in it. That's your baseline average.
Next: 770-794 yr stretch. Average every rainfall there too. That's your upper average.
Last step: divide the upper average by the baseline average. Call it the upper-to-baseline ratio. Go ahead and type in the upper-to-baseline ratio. 0.89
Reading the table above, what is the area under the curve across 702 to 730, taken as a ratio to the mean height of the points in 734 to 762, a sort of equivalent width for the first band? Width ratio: 23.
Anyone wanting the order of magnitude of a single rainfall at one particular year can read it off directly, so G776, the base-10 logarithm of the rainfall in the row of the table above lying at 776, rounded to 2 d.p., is -0.26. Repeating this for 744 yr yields -0.03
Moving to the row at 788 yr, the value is 0.07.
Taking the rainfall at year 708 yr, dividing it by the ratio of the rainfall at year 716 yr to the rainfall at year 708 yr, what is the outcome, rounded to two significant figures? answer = 1.6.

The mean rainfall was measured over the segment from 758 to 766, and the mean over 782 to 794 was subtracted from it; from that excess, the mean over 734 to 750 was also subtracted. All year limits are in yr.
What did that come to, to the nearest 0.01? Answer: -0.92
